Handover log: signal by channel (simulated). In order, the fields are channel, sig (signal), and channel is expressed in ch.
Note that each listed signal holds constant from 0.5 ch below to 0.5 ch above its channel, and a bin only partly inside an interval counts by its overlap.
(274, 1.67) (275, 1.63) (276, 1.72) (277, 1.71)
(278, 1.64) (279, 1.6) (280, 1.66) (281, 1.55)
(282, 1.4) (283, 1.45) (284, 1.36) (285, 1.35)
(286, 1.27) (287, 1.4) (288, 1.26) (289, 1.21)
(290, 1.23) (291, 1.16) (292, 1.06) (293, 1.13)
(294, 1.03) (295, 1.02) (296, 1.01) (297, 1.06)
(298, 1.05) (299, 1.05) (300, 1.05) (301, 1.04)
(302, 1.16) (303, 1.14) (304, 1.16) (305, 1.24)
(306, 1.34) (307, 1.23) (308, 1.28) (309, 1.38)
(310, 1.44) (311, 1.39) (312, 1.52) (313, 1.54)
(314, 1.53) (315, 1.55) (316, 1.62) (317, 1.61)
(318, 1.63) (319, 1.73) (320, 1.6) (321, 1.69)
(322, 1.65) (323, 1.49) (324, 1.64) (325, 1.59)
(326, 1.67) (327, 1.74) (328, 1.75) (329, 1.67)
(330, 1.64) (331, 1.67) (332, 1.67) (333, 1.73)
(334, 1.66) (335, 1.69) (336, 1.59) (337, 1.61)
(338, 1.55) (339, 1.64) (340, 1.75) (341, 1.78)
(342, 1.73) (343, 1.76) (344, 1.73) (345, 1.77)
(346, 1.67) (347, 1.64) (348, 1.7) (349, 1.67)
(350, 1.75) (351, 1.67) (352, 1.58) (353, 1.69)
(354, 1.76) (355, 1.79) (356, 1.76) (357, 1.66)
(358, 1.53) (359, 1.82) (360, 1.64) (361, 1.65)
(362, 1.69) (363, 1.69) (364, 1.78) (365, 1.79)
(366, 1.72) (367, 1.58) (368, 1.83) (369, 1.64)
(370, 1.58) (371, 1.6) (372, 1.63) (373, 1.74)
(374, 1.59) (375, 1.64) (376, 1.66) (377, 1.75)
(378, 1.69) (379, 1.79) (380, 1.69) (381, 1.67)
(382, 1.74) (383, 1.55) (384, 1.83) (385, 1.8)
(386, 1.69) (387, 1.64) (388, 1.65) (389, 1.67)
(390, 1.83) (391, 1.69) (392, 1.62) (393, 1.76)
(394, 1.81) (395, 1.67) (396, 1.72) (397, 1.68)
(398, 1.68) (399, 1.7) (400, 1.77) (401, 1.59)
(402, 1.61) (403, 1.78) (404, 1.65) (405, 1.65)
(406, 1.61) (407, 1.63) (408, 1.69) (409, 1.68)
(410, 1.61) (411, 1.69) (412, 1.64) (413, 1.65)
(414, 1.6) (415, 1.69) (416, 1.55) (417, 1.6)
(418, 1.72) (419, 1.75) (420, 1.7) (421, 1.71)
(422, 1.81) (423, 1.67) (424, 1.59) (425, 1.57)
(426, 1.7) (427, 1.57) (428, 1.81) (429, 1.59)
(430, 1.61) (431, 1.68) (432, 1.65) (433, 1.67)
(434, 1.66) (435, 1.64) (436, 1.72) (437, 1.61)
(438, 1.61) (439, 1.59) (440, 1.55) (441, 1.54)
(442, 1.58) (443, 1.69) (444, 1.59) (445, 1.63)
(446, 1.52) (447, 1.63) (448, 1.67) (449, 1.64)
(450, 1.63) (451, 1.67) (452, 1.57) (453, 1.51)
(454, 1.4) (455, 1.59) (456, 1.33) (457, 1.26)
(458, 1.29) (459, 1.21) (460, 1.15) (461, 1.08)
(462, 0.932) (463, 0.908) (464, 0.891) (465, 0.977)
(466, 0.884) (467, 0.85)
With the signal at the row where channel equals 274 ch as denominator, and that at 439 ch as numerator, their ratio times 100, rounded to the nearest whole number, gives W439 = 95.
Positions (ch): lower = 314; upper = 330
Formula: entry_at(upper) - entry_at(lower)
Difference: 0.11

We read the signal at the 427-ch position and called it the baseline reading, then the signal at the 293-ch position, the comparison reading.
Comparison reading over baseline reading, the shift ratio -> 0.72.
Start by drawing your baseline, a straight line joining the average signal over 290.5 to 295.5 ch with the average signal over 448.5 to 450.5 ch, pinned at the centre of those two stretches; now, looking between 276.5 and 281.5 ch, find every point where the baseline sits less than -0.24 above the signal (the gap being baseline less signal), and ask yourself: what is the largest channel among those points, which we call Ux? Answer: 281 ch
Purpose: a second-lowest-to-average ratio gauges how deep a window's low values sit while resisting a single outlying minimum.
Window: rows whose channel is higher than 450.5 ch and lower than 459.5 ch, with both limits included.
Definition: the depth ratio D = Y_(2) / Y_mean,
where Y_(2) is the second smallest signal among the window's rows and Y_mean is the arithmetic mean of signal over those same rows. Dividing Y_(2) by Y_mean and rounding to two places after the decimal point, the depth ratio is 0.88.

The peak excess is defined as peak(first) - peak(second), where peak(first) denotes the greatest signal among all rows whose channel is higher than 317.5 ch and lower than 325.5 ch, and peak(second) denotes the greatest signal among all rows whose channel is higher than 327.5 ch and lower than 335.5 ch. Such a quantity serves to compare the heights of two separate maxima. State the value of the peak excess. -0.02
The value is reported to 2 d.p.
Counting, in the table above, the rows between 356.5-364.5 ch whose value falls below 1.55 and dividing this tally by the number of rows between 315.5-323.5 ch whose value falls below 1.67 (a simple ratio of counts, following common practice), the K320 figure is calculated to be 0.17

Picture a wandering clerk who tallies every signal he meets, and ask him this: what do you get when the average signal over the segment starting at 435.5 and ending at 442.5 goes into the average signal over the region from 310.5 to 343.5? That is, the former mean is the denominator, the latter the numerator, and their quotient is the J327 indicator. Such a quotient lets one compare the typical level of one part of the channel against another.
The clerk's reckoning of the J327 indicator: 1.0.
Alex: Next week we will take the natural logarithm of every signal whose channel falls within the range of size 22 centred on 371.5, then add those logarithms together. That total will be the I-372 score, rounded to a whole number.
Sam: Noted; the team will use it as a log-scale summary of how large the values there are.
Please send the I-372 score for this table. 12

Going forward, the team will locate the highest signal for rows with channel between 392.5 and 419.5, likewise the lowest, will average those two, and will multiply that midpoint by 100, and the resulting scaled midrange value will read 168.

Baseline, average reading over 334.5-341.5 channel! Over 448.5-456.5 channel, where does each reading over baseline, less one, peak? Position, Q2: 451 ch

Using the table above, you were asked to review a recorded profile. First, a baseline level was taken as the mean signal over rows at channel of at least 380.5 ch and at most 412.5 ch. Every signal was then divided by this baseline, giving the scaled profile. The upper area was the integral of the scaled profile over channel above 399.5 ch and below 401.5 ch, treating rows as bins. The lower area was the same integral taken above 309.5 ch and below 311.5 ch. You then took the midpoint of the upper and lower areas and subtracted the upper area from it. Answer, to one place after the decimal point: -0.2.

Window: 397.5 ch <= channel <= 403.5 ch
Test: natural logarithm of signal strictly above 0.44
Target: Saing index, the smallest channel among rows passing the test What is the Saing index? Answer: 398 ch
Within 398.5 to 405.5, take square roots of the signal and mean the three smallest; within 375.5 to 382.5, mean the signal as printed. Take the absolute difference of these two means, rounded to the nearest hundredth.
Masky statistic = 0.44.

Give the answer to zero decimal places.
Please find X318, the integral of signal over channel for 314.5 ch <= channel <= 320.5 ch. 10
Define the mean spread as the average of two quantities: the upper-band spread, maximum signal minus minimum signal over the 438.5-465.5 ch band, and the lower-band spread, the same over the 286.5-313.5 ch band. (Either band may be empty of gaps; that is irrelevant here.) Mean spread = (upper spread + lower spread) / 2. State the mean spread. 0.66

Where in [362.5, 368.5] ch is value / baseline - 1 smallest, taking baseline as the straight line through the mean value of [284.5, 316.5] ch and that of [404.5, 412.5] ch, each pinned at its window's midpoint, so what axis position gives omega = 367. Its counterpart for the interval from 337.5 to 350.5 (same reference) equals 338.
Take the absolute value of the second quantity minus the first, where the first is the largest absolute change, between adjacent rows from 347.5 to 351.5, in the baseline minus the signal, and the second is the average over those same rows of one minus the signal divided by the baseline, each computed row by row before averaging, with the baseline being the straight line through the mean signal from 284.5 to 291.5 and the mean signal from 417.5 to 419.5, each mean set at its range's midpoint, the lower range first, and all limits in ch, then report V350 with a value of 0.22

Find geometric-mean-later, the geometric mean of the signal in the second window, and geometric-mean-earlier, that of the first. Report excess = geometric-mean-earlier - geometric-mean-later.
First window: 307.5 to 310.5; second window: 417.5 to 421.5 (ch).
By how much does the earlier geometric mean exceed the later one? -0.4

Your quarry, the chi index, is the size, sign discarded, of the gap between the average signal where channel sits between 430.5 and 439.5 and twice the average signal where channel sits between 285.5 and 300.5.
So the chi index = 0.62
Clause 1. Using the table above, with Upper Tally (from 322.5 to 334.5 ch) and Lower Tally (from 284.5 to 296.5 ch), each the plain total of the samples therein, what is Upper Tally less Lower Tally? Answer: 5.8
